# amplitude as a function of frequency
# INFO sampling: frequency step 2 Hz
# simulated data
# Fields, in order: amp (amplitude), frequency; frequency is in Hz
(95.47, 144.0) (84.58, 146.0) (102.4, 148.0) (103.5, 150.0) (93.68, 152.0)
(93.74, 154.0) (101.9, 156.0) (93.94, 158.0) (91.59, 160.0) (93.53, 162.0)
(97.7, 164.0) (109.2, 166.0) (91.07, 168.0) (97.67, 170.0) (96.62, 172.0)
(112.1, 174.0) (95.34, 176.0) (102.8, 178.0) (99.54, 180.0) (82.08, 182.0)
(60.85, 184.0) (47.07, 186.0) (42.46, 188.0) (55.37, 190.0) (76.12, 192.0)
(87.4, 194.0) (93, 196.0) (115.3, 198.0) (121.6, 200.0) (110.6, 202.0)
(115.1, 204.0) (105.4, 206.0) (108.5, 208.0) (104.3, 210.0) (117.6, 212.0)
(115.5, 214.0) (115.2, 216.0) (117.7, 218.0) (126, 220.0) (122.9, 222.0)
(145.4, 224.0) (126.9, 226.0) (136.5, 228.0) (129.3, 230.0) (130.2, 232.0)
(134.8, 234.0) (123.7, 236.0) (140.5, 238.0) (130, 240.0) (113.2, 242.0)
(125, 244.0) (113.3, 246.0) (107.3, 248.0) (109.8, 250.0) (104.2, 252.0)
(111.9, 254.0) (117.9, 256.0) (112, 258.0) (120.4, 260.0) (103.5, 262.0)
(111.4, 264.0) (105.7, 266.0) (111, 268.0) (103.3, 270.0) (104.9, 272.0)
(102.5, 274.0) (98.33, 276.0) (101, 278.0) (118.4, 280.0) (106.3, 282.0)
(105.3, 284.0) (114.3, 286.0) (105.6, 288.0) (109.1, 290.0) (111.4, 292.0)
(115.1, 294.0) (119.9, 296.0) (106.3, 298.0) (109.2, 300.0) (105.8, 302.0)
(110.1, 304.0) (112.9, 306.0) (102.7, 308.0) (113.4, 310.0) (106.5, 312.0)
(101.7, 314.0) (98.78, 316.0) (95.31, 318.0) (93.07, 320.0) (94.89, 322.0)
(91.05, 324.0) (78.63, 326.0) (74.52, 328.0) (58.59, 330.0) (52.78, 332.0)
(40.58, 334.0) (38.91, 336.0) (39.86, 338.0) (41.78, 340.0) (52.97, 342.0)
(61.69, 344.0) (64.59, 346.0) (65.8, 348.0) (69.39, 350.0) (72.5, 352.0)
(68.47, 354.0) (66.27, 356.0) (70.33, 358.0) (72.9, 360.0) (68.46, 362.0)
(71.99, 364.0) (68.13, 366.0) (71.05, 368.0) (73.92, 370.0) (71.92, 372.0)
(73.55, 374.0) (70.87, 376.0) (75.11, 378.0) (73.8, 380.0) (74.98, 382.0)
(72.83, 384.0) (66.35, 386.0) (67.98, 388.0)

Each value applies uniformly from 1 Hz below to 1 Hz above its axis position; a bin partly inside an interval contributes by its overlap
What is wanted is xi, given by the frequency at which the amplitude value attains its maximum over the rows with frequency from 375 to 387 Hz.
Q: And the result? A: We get 378.0 Hz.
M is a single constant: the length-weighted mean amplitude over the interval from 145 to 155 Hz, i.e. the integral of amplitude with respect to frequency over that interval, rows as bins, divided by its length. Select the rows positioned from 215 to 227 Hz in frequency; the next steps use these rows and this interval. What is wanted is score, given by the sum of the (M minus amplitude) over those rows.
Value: -181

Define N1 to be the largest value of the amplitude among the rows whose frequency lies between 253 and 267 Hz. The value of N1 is 120.4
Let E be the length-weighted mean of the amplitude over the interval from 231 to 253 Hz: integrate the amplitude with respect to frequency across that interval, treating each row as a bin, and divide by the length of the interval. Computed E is 121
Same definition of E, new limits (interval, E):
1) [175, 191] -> 73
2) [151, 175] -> 98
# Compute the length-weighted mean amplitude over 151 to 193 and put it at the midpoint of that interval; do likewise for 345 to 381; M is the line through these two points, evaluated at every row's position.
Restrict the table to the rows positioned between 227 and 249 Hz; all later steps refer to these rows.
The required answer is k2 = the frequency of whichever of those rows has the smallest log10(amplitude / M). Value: 248.0 Hz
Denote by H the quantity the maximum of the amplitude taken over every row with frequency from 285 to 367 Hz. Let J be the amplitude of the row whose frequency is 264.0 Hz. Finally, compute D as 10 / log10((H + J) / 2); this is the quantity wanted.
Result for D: 4.85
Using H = 119.9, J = 111.4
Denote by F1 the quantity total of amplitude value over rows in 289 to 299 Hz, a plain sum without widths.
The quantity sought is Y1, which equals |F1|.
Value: 562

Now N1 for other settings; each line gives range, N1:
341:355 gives 72.5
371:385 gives 75.11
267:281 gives 118.4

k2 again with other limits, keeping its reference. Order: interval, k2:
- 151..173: 160.0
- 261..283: 276.0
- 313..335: 334.0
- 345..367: 346.0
